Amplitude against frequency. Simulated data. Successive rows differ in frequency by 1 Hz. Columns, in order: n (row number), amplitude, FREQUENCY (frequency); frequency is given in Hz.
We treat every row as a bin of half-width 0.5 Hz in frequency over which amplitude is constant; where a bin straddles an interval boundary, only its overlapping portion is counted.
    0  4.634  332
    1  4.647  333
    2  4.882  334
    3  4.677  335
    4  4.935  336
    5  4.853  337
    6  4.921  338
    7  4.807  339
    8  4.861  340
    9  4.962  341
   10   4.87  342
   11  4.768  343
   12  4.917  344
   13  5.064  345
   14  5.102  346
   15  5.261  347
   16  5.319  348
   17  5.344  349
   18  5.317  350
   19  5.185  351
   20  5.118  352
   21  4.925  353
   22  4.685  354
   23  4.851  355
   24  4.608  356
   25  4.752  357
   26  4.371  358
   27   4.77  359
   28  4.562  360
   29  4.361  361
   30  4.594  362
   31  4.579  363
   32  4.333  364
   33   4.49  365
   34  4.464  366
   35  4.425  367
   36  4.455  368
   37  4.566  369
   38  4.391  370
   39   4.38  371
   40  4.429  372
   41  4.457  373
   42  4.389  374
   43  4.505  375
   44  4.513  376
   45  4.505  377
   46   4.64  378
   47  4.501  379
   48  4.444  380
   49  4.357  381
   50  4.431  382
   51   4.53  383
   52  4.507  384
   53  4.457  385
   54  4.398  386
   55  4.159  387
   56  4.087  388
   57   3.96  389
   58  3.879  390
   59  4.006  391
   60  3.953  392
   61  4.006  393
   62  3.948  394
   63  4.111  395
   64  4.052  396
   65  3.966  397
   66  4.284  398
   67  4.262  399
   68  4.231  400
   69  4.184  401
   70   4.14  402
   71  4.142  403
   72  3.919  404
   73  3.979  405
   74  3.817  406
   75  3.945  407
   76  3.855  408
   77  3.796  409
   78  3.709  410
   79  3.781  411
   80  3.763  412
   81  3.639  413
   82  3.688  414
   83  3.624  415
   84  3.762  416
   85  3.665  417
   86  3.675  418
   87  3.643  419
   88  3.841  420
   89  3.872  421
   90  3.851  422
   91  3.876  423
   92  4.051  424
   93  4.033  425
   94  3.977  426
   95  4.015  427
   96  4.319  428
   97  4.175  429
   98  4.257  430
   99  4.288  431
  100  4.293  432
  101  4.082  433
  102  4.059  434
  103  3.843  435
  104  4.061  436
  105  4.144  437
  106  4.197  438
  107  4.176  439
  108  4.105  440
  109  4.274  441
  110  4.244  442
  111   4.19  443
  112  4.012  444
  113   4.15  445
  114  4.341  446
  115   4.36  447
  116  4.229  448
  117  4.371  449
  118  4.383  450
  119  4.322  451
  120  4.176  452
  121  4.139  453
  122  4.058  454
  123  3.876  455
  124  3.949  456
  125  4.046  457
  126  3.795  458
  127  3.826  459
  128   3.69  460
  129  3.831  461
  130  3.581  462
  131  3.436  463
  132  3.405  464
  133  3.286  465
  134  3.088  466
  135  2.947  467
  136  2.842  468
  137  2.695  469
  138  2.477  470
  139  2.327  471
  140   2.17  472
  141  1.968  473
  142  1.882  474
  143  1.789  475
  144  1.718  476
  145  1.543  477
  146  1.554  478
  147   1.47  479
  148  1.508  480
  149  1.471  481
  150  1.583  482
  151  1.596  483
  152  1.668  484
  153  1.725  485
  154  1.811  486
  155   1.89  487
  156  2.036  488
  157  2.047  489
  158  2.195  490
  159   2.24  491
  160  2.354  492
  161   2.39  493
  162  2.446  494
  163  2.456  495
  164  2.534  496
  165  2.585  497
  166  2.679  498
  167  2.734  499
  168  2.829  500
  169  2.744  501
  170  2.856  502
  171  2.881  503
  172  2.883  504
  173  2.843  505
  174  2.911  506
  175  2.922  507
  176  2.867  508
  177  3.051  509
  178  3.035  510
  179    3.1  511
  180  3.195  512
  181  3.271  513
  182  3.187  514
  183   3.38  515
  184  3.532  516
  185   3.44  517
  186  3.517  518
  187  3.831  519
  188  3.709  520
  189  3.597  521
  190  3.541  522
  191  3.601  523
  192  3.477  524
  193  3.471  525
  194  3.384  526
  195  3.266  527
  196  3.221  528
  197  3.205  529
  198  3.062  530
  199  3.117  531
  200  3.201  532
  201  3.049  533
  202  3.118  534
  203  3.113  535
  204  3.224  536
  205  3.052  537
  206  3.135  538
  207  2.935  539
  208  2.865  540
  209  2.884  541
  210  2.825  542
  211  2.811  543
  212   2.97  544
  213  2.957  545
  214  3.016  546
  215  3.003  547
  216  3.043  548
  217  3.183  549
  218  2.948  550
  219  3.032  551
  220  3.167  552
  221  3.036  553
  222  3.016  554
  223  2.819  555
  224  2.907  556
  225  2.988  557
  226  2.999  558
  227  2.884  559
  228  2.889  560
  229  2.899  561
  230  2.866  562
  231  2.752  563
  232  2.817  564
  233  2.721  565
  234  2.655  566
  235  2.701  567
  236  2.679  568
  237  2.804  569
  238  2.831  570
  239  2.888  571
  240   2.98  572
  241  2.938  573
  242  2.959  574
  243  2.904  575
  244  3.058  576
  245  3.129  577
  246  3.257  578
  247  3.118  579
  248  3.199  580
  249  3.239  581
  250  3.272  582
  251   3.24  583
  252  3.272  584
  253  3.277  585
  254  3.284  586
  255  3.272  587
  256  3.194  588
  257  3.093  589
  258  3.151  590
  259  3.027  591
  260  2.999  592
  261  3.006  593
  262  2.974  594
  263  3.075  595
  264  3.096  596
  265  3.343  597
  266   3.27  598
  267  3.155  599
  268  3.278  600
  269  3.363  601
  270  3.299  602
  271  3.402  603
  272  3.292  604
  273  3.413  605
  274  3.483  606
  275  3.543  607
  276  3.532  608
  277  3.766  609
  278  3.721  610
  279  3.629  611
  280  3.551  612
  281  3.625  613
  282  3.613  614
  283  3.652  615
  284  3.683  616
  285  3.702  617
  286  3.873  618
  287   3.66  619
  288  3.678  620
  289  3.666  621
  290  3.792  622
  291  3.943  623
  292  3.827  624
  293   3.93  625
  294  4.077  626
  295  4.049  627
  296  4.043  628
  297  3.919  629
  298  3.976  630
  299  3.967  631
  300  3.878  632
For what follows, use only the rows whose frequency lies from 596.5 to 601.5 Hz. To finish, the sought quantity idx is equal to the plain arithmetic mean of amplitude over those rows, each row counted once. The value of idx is 3.3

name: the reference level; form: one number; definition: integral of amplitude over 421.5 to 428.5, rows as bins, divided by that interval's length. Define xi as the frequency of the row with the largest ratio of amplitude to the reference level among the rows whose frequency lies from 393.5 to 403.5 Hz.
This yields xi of 398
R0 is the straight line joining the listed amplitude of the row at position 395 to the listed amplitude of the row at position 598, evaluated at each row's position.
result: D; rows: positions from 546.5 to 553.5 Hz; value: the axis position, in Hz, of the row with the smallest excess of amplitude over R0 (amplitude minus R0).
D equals 550 Hz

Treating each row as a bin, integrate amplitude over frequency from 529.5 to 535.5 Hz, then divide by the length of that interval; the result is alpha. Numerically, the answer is 3.1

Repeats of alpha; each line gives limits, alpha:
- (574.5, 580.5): 3.1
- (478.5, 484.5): 1.5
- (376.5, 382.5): 4.5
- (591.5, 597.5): 3.1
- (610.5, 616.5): 3.6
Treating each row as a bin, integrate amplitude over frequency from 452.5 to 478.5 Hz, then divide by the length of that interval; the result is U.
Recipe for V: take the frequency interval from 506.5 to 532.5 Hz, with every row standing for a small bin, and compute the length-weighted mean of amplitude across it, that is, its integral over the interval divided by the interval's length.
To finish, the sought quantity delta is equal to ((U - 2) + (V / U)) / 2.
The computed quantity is 1.1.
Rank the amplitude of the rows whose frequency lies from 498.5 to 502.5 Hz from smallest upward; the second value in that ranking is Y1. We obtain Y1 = 2.744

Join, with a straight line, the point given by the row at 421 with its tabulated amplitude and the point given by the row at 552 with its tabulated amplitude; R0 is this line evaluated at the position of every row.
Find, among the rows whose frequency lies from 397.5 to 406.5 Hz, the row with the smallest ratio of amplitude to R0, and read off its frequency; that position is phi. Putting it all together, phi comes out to 406 Hz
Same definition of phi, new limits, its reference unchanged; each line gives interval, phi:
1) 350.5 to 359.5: 358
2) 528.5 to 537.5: 530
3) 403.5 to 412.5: 410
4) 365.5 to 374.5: 371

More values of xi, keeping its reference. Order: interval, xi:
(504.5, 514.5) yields 513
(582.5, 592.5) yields 586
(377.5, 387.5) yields 378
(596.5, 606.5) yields 606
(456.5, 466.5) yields 457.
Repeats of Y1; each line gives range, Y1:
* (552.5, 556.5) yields 2.907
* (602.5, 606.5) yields 3.402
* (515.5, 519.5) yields 3.517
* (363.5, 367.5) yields 4.425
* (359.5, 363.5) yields 4.562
